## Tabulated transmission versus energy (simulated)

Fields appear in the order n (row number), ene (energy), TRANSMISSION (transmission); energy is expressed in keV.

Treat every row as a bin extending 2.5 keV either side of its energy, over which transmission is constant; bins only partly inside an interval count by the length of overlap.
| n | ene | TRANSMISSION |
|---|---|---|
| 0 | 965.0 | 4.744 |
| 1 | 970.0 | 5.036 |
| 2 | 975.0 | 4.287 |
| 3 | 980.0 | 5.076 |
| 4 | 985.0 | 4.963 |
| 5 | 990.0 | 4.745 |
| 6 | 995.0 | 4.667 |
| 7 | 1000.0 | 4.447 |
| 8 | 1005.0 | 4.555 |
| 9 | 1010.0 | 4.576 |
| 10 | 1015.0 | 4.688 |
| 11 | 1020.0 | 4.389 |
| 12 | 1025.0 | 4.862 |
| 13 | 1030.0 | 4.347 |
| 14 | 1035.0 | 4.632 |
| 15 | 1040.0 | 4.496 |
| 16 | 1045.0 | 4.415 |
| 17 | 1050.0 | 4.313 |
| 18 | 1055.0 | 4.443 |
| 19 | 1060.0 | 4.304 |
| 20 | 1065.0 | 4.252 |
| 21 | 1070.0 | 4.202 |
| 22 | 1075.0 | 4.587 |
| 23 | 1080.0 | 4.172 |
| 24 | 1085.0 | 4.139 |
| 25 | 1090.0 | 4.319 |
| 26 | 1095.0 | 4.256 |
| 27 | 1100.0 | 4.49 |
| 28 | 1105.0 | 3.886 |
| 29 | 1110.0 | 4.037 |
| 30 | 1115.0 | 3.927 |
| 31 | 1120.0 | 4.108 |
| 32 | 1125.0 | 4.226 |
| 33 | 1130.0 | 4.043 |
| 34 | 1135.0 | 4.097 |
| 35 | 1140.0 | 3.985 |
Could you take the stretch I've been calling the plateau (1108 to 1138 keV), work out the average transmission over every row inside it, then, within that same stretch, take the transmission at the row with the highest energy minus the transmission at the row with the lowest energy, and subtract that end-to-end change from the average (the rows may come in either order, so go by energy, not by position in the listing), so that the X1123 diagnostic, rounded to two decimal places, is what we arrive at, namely 4.01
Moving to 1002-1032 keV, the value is 4.78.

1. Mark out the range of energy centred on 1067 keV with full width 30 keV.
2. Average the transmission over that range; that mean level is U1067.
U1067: 4.3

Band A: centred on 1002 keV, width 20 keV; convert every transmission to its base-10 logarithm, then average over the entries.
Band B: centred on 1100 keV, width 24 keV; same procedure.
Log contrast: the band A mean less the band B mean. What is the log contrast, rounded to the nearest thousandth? 0.037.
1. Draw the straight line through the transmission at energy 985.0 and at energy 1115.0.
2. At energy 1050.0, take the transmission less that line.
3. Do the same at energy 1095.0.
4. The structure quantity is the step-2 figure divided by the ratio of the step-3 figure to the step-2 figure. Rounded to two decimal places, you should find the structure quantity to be 0.10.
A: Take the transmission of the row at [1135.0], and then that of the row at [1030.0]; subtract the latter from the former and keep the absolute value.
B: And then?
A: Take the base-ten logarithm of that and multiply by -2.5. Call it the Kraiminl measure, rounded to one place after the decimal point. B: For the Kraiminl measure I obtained 1.5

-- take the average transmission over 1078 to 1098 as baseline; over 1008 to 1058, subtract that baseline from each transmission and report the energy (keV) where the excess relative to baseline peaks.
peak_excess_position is 1025.0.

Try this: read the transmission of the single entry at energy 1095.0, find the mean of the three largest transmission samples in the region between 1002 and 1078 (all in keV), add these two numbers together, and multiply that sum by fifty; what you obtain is 449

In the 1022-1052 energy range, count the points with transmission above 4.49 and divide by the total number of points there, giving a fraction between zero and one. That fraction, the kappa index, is 0.5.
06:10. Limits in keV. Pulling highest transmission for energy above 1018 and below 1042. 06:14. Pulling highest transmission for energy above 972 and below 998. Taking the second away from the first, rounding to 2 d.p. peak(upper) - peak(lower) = -0.21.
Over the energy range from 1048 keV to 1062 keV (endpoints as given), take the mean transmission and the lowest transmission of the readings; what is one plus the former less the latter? 1.05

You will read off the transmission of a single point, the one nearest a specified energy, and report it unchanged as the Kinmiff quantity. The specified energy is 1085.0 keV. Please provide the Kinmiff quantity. 4.139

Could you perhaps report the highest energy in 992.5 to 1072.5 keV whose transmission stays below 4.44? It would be 1070.0 keV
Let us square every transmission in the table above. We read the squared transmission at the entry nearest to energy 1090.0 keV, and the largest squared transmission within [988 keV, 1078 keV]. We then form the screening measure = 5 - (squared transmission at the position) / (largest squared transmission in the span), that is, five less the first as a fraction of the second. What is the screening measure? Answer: 4.21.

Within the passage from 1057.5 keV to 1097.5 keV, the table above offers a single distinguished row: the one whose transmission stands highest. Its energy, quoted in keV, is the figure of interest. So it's 1075.0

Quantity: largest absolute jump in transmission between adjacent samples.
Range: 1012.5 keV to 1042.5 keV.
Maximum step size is 0.5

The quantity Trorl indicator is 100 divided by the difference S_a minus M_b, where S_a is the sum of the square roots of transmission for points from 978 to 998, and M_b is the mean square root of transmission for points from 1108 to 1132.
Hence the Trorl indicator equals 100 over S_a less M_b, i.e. 15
